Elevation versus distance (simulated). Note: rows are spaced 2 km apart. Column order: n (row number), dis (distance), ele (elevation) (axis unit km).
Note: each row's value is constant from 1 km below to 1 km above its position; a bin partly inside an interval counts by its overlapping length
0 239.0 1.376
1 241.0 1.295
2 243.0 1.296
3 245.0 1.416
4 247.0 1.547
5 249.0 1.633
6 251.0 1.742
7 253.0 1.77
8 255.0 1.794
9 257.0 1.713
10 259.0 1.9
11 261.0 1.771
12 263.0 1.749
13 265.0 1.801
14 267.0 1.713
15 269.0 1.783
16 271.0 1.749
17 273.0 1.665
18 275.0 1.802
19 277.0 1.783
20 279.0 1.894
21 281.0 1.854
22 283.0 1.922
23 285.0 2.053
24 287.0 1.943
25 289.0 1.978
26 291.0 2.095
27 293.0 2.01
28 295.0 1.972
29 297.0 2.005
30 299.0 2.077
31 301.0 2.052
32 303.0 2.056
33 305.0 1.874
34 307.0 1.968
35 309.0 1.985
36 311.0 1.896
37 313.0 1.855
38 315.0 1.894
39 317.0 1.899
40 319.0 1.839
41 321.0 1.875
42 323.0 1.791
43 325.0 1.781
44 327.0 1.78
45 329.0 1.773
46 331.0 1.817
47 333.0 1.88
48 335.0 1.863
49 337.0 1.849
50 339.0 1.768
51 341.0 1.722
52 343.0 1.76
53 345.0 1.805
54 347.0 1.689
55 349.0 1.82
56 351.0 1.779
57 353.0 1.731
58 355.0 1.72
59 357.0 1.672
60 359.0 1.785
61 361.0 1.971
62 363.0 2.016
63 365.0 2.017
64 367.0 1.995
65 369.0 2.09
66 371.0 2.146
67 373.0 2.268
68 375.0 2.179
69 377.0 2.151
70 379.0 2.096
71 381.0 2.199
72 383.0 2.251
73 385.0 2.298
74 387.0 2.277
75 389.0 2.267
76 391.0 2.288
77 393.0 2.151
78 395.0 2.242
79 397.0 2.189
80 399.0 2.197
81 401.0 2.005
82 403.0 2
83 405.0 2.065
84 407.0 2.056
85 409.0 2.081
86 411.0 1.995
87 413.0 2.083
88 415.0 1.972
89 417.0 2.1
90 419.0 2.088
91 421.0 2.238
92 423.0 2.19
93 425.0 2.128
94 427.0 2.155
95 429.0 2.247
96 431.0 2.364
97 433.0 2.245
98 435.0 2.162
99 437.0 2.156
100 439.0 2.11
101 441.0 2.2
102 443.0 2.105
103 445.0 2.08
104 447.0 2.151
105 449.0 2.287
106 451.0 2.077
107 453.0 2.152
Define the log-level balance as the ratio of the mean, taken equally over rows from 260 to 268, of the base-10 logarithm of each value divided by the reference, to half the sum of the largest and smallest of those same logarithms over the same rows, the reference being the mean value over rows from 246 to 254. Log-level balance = 1.02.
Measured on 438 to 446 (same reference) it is 0.97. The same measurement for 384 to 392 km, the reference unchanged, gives 1.00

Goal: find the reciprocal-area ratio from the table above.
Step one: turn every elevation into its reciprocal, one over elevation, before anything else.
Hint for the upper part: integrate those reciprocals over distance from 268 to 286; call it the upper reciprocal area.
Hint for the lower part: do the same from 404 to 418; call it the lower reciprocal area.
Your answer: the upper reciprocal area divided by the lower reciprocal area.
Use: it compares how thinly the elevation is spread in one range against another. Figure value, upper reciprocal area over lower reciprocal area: 1.44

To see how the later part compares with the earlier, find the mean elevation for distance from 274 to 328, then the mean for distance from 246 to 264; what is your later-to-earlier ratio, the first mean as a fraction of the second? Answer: 1.11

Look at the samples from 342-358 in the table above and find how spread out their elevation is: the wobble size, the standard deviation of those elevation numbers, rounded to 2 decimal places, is 0.05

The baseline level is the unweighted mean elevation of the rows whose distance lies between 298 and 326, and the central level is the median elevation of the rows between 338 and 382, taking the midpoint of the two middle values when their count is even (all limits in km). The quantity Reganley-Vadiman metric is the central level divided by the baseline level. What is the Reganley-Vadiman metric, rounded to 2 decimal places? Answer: 0.99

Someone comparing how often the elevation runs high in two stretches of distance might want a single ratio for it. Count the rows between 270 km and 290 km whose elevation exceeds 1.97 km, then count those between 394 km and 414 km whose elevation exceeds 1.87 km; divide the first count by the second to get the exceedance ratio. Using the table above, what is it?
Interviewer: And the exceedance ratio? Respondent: 0.20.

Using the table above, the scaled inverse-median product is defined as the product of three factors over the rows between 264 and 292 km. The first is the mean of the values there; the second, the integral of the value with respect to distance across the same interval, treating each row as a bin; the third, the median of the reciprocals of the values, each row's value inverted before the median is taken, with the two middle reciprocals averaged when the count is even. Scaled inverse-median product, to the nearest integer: 53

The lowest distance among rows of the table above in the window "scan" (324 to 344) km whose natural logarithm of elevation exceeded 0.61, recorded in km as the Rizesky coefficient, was 333.0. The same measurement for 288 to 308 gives 289.0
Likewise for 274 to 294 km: 279.0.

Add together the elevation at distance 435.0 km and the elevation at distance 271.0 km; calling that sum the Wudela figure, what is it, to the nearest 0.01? 3.91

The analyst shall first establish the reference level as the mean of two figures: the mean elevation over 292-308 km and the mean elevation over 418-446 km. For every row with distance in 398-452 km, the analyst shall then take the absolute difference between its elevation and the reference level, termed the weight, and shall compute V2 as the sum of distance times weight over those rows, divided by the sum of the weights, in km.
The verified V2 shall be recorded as 426.3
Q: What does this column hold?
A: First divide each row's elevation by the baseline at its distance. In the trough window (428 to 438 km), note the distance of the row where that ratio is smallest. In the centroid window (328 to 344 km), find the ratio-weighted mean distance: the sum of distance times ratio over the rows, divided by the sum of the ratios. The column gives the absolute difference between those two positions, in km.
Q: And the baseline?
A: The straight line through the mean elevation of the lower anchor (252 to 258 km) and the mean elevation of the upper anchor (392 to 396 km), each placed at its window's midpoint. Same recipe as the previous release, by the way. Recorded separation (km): 101.1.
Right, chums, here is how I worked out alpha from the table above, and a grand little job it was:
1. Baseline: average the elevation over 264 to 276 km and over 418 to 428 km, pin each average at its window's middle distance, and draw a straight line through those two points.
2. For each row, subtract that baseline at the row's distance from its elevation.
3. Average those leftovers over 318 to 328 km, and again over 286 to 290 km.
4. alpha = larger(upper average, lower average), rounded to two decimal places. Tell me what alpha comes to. 0.16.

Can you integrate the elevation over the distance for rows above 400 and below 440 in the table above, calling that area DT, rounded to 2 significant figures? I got 85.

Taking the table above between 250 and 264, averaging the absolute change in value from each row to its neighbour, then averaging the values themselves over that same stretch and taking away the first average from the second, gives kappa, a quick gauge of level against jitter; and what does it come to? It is 1.70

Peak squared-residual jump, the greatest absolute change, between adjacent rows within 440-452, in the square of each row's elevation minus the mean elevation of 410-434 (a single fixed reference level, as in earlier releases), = 0.019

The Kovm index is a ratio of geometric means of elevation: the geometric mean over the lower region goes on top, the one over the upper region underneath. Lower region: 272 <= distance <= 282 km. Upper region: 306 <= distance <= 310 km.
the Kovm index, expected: 0.91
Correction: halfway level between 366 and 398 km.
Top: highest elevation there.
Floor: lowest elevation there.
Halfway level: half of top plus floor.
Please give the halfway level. 2.15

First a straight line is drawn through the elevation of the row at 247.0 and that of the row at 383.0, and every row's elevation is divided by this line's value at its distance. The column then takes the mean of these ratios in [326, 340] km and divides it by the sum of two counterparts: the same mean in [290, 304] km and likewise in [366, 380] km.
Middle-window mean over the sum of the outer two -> 0.435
